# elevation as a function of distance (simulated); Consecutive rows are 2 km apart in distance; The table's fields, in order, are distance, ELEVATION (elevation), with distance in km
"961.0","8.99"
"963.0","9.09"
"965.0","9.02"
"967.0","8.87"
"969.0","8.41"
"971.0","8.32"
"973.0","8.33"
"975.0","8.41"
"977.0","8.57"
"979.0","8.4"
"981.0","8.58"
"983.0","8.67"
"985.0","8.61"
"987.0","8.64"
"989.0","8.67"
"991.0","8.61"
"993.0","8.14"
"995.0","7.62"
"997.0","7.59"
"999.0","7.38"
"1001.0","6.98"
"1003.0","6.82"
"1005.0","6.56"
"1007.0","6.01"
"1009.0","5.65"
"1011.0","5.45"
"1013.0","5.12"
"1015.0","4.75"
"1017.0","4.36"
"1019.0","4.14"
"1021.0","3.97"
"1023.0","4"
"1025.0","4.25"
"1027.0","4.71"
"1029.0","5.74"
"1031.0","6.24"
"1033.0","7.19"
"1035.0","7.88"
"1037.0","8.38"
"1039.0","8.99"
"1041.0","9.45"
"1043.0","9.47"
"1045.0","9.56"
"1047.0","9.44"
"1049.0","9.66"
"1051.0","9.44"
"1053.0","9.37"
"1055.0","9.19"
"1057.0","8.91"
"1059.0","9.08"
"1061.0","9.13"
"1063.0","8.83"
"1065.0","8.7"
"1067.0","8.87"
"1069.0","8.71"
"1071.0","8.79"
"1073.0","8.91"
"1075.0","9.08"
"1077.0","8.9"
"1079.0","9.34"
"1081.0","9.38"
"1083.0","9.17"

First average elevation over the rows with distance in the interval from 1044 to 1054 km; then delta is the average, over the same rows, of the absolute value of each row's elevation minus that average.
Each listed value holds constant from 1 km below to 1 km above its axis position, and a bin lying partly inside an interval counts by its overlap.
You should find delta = 0.1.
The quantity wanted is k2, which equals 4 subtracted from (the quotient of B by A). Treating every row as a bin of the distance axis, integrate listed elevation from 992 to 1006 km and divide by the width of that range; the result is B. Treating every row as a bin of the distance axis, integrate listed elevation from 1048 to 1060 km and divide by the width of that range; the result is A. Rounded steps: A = 9.3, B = 7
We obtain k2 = -3.21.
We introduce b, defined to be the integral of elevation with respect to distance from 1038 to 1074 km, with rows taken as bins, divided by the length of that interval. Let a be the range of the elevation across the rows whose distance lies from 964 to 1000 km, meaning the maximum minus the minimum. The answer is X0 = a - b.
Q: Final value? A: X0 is -7.5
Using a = 2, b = 9.1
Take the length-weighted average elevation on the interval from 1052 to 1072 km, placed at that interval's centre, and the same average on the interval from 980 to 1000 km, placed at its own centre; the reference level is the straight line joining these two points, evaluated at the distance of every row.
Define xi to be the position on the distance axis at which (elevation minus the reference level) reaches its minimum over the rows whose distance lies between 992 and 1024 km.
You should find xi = 1021.0 km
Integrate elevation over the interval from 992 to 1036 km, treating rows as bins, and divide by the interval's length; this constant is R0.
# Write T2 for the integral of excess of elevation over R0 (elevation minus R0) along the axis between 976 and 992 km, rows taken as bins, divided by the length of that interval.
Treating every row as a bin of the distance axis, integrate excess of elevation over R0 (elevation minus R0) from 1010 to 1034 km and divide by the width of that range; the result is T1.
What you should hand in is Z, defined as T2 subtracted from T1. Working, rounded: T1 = -1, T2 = 2.7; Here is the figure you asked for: -3.6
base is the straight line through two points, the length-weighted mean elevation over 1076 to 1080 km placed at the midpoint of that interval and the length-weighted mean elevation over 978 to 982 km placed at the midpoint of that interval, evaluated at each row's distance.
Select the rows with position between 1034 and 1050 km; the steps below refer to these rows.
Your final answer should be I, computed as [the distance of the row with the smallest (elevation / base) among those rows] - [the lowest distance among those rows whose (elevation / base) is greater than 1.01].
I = -4 km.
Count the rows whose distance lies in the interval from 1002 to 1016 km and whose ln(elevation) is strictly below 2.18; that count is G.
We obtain 7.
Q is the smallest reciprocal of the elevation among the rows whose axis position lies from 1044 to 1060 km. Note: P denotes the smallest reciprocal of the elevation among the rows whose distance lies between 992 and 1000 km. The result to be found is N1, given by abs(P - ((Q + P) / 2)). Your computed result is 0.010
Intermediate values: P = 0.123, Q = 0.10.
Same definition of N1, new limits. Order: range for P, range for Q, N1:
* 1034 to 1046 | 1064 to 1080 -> 0.001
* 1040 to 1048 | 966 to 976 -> 0.004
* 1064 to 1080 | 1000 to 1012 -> 0.018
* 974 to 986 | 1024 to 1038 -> 0.002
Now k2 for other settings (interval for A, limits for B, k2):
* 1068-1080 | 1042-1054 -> -2.94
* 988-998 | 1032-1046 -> -2.93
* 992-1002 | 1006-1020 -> -3.33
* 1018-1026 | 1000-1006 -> -2.34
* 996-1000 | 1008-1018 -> -3.32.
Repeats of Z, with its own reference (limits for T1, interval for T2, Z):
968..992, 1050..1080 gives -0.5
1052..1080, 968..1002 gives 0.8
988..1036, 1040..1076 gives -3.0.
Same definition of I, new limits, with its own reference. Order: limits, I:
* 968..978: -4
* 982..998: 14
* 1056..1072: 8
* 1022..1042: -16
